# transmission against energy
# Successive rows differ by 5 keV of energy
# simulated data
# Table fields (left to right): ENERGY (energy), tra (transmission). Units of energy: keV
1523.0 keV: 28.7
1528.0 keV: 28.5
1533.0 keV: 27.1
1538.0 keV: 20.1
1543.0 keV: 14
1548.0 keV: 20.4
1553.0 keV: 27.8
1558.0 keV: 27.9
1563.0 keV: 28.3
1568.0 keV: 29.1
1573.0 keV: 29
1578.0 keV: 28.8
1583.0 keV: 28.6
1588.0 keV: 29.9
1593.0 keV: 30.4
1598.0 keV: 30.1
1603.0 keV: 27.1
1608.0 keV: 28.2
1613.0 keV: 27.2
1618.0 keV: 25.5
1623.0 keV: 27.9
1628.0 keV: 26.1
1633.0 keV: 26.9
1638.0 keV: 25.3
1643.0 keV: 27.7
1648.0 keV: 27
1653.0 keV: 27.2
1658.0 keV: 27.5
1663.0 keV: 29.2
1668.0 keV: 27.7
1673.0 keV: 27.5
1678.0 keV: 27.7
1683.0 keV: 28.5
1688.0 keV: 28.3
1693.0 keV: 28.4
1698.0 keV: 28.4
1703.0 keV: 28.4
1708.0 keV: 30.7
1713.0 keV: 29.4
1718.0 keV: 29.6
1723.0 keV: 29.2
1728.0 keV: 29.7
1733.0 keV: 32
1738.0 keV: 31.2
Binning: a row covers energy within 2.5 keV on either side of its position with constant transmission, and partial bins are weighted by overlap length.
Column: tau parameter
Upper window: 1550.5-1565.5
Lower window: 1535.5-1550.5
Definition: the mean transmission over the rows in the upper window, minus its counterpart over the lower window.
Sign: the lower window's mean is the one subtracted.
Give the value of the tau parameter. 10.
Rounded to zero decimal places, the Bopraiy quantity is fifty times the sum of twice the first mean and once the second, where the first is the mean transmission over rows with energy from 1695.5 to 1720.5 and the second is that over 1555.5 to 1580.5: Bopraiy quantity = 4361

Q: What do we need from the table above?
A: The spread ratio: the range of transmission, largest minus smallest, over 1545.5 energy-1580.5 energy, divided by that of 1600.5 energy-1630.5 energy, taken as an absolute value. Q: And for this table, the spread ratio 3.2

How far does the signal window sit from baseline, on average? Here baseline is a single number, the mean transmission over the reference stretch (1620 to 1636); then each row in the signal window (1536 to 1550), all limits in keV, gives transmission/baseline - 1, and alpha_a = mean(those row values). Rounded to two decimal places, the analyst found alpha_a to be -0.33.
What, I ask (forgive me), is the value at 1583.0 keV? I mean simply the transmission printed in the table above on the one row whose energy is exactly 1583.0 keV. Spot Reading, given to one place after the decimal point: 28.6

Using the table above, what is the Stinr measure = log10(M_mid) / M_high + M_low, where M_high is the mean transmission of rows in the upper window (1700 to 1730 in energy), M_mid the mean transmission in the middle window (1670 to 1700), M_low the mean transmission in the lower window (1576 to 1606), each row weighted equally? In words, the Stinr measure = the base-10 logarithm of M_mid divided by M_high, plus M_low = 29.2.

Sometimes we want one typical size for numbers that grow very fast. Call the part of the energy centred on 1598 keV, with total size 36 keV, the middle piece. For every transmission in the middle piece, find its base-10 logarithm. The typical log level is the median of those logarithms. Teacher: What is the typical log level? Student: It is 1.46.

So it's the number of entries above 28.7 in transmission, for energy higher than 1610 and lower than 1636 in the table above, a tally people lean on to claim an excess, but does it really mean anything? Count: 0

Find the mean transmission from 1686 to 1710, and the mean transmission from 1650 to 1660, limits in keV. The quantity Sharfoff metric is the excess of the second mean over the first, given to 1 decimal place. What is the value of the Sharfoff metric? -1.5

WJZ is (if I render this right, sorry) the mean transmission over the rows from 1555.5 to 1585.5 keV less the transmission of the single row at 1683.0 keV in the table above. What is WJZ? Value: 0.1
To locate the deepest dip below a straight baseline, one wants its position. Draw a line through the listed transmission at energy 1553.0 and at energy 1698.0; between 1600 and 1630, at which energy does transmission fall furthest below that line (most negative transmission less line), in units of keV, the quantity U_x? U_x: 1618.0 keV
